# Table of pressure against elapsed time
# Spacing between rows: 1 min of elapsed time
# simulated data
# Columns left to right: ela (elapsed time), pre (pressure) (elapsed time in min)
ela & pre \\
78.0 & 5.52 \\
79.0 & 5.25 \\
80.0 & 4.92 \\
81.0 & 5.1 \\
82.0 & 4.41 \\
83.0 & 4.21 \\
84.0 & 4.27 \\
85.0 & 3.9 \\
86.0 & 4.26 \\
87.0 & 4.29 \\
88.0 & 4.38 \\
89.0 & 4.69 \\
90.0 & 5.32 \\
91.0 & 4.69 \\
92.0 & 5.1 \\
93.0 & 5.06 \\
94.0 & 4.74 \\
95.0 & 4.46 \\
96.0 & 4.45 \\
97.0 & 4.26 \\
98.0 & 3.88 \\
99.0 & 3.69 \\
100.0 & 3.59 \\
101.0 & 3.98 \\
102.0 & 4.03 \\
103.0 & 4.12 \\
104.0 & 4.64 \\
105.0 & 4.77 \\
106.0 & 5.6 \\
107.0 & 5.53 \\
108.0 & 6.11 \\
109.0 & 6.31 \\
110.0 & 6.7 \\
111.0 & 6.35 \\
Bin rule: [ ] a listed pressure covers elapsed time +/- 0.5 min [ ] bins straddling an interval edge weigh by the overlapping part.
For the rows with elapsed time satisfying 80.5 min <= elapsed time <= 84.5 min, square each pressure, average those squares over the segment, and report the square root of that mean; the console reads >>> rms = 4.51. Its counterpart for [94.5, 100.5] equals 4.07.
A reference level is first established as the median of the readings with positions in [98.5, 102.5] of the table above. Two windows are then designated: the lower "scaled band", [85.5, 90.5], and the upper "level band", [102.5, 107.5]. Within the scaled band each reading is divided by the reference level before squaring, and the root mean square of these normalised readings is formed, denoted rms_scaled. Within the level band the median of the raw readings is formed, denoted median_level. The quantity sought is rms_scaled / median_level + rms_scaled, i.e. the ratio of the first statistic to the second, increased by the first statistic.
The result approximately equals 1.45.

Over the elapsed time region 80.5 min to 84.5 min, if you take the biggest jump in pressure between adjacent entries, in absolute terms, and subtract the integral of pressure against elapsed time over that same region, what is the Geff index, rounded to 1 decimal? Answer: -17.3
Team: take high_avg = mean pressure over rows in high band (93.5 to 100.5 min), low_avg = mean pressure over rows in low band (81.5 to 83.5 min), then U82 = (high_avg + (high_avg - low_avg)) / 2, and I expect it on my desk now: 2.0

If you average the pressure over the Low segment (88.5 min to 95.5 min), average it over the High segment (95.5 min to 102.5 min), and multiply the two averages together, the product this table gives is 19.4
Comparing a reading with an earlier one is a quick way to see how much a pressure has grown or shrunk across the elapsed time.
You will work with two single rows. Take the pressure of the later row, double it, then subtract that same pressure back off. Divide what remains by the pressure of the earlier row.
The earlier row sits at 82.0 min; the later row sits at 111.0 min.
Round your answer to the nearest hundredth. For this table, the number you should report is 1.44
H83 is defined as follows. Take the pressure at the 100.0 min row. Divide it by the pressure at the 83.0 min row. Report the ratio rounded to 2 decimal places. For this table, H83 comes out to 0.85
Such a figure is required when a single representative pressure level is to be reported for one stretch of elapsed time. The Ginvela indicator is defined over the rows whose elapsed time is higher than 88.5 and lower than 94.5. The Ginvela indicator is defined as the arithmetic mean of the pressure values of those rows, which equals 4.9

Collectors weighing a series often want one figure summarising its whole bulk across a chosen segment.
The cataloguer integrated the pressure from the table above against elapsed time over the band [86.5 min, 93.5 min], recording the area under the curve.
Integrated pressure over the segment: 34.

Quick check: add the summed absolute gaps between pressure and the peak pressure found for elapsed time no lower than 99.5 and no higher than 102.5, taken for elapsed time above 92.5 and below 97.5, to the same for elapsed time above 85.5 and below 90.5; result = 5.6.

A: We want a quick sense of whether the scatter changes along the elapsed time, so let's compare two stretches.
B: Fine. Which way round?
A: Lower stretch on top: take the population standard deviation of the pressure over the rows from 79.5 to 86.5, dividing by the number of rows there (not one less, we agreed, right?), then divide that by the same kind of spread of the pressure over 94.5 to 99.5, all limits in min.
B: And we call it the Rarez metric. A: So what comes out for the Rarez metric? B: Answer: 1.3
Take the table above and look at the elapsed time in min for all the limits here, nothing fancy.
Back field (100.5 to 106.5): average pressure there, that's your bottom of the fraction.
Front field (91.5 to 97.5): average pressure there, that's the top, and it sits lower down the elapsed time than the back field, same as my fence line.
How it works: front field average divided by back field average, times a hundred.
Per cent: 103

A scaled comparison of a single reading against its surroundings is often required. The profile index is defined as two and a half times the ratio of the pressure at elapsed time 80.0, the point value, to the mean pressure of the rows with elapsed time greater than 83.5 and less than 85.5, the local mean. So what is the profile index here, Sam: 3.0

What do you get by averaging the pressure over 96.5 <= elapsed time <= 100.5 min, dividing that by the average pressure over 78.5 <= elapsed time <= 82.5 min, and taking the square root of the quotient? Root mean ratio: 0.89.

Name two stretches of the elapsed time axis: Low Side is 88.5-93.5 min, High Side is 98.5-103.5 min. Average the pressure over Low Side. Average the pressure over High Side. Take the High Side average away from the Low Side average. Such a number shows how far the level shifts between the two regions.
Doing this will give 1.1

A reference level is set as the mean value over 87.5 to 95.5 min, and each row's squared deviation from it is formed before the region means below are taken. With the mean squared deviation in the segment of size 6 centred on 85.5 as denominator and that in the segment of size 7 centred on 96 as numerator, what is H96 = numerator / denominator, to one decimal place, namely 1.1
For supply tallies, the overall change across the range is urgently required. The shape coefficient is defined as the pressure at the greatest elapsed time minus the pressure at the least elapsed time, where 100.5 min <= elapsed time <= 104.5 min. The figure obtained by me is 0.66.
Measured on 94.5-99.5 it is -0.77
